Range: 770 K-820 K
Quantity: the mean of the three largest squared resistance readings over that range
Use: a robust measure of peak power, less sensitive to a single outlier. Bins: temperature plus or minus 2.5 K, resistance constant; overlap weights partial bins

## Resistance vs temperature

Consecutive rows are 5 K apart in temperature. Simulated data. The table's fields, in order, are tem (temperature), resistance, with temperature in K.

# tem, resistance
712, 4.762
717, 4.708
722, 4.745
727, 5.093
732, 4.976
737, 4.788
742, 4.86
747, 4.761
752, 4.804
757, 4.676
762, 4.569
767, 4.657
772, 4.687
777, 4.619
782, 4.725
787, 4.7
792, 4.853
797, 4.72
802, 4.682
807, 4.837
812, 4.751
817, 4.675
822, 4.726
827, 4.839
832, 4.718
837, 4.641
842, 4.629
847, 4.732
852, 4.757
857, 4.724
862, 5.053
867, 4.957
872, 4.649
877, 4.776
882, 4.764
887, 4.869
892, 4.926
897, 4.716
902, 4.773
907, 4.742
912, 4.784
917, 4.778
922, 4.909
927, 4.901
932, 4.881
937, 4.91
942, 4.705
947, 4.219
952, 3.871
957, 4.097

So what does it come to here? 23.2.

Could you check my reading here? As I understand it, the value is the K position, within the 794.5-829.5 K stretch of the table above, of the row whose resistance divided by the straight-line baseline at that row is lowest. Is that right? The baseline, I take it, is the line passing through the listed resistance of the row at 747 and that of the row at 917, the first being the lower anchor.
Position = 817 K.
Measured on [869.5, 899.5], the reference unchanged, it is 872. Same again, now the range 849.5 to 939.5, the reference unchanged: 872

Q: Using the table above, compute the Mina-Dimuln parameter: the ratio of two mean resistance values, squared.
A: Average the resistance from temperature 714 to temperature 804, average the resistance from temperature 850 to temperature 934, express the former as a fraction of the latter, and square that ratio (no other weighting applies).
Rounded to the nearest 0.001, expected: 0.974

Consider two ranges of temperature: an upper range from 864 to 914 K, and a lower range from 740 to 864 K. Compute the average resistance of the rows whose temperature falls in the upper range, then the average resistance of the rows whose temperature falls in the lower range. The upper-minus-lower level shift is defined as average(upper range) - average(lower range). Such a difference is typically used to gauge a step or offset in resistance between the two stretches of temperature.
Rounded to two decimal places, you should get 0.06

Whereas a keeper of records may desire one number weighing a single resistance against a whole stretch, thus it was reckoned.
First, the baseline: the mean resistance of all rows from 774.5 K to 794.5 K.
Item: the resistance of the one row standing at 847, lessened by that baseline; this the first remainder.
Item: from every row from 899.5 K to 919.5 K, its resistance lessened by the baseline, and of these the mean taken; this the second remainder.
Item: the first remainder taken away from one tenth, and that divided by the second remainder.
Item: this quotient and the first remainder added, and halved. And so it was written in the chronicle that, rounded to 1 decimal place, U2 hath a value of 1.0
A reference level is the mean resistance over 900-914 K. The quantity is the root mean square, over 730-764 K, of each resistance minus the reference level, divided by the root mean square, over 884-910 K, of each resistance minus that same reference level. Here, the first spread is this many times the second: 1.4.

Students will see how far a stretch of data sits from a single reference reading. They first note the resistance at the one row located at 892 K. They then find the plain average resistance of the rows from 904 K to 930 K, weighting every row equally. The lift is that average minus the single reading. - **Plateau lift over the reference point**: -0.10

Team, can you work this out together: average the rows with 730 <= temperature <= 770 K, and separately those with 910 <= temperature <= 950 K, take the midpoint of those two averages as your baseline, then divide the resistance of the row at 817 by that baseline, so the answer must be 0.98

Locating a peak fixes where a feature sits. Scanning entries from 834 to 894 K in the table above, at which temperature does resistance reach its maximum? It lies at 862 K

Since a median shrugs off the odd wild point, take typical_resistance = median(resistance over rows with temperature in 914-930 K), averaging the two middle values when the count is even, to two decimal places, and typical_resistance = 4.90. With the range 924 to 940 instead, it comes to 4.90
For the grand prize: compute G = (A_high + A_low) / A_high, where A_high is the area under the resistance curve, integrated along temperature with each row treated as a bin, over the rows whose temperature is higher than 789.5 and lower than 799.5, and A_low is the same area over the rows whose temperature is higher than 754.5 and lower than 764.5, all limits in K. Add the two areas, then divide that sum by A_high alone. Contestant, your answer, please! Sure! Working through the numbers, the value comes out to 1.97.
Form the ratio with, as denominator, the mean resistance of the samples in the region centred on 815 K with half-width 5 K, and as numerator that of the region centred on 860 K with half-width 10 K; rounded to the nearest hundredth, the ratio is 1.03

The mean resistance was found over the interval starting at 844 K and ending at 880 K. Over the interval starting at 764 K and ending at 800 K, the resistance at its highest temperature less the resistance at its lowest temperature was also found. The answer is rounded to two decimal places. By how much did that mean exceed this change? 4.74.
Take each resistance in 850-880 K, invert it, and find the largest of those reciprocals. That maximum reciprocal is 0.215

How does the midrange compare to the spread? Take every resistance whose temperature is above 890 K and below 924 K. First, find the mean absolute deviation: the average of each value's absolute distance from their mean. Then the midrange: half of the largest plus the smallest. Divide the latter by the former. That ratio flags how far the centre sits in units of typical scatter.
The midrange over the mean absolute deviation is 74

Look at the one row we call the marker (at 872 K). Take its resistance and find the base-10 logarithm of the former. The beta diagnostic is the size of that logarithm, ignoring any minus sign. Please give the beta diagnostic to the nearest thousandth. 0.667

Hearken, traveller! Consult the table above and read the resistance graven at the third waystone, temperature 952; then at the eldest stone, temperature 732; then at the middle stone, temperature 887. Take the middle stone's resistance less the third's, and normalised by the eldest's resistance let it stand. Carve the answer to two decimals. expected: 0.20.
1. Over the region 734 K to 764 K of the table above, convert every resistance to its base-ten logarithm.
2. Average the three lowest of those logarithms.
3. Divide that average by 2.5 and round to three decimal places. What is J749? 0.268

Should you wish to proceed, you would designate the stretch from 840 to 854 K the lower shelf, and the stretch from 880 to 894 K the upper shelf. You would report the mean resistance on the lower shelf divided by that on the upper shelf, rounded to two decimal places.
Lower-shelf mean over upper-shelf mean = 0.97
